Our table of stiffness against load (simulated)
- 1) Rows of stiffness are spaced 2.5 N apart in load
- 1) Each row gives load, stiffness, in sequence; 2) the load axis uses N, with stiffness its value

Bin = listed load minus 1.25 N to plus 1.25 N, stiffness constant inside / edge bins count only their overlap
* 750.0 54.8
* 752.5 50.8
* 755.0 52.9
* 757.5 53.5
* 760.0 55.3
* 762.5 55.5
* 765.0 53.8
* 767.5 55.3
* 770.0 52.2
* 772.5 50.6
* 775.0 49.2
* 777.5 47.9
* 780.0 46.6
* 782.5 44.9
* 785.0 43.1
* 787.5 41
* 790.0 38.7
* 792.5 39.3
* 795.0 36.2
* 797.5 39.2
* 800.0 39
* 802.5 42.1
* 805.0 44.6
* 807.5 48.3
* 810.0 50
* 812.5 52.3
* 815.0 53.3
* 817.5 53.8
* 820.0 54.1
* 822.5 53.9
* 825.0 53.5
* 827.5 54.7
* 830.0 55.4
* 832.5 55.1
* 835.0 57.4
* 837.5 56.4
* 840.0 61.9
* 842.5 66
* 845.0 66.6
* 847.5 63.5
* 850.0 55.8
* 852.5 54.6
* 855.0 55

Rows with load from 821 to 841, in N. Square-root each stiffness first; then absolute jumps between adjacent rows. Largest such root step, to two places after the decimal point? 0.36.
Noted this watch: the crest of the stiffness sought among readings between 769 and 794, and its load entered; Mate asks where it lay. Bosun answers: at 770.0 N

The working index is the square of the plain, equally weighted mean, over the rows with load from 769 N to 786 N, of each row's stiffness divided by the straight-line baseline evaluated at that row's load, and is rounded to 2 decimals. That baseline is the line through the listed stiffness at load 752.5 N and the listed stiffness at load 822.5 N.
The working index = 0.85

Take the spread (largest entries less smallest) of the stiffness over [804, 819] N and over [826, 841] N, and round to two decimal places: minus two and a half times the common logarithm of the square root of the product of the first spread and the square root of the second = -1.74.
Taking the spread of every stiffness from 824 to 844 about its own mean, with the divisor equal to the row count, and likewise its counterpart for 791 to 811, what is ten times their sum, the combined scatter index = 86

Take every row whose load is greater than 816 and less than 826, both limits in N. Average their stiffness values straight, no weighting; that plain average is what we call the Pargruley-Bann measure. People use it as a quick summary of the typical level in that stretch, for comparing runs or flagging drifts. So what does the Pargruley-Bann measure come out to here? 54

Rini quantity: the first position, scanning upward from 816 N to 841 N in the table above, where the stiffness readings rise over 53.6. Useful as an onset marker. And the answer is 817.5 N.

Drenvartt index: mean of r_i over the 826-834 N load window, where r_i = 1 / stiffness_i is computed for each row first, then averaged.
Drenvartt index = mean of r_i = 0.0182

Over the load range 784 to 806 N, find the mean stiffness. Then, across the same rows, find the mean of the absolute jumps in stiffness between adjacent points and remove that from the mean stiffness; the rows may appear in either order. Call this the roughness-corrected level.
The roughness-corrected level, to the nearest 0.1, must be 38.2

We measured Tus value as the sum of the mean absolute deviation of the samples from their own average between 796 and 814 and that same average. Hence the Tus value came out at 49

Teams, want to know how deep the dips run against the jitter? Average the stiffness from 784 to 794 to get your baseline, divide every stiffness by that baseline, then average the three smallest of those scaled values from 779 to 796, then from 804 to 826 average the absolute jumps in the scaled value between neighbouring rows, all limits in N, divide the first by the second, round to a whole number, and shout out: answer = 30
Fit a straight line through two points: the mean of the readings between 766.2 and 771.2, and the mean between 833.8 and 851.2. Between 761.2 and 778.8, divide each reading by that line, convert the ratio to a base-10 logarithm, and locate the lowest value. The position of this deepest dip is 777.5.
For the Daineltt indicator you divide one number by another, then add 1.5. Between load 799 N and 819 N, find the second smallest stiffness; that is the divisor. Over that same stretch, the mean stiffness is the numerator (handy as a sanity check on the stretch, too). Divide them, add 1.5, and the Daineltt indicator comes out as 2.64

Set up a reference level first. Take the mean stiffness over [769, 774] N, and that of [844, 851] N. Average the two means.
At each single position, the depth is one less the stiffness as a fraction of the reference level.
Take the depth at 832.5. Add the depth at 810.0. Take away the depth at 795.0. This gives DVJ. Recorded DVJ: -0.22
